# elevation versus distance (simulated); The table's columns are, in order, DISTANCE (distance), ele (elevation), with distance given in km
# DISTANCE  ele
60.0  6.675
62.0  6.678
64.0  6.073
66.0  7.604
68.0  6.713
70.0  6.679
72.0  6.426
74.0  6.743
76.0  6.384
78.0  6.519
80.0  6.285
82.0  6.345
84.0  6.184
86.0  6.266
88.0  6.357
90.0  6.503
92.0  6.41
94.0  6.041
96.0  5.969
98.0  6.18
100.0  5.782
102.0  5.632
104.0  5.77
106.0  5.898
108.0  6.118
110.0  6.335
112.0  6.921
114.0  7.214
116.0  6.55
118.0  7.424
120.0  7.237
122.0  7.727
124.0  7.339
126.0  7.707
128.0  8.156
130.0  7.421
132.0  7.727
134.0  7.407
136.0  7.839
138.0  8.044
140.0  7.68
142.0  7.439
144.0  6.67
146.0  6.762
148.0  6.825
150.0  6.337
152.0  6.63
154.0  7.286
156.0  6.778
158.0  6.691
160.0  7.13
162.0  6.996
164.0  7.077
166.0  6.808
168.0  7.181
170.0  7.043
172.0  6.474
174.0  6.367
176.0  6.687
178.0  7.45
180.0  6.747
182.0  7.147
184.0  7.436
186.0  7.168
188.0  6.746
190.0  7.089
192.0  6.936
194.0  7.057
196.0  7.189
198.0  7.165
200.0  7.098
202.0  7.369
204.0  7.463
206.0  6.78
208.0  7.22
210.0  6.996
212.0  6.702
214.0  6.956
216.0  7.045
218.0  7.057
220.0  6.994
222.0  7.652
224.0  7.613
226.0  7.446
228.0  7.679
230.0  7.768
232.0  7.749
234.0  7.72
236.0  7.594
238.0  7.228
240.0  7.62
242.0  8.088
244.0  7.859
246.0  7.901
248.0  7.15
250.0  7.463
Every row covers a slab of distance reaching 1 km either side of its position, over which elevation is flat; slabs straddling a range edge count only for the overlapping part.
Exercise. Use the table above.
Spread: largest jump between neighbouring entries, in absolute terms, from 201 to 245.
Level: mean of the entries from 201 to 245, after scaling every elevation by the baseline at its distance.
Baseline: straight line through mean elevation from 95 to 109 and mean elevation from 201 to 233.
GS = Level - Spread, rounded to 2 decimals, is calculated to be 0.32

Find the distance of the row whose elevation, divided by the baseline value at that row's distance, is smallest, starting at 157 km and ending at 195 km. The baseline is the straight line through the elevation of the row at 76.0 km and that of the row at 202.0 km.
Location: 174.0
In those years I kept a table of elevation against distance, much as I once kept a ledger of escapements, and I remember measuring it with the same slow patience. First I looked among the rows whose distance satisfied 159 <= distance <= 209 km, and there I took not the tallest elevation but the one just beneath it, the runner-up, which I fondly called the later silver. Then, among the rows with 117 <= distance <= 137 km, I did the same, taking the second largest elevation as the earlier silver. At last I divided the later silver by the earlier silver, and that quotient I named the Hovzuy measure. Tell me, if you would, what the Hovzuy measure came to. 0.95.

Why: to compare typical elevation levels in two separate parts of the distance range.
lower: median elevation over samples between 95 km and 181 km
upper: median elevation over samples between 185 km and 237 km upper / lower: 1.04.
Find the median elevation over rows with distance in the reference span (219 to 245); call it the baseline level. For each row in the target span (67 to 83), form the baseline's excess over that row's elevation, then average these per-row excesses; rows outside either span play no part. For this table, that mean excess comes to 1.1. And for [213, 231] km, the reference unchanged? 0.3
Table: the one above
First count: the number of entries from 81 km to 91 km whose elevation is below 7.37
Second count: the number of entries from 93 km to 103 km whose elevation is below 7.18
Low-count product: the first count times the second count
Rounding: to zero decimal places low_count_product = 25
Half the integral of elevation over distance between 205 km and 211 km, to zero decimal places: 21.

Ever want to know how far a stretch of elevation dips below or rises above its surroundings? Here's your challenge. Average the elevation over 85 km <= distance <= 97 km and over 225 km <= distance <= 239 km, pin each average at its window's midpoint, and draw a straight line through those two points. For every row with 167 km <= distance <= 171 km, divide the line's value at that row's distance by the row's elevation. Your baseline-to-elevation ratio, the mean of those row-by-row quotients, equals 0.984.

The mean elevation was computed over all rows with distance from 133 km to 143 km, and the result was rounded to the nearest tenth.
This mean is 7.7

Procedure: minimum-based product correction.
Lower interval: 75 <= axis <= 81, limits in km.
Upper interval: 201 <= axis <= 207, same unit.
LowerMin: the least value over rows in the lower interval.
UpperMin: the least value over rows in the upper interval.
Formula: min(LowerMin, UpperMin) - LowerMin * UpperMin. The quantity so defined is -36.3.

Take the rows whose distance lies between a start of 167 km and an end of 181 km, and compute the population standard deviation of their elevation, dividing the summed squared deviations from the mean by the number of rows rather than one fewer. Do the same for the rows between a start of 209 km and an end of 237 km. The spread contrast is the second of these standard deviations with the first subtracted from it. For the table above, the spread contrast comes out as -0.002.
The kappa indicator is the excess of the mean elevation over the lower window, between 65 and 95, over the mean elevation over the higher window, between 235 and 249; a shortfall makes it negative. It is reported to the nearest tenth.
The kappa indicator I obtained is -1.1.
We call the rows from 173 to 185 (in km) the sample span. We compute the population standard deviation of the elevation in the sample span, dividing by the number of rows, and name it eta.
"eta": 0.40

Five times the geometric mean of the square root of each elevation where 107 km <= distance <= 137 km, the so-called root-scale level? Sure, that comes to 13.5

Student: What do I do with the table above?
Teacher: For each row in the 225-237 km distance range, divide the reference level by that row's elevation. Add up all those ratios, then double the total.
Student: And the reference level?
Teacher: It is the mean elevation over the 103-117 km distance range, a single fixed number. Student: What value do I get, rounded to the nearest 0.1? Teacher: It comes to 10.0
